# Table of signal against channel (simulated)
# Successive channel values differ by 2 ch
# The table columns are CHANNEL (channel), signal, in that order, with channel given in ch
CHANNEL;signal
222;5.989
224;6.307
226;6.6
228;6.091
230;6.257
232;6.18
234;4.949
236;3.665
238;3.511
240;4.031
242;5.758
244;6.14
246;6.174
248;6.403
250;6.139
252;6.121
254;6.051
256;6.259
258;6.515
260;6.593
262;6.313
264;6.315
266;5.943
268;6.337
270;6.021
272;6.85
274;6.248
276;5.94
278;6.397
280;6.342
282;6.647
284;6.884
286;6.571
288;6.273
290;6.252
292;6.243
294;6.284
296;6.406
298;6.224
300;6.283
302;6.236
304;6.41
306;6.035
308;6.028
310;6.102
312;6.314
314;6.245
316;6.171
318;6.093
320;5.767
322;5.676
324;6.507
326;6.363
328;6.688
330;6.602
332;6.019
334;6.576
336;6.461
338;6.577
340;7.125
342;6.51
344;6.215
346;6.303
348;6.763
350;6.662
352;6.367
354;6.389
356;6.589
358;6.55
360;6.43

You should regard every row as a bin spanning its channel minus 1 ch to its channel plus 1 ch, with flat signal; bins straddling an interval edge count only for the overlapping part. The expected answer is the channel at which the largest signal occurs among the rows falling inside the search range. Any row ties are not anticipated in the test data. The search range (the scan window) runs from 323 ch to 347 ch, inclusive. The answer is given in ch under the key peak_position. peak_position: 340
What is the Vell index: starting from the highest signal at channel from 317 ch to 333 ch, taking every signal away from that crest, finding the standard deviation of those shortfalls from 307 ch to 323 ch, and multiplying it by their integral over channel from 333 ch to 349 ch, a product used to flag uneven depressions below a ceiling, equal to 0.4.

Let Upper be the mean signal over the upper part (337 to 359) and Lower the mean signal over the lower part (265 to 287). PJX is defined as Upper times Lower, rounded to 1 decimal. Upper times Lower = 41.8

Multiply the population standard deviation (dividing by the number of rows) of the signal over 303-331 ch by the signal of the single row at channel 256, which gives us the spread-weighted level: 1.77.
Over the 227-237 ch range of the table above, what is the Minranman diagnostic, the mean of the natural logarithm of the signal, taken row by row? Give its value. 1.672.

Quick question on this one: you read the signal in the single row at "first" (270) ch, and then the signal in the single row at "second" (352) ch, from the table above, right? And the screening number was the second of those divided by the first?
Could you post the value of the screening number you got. 1.06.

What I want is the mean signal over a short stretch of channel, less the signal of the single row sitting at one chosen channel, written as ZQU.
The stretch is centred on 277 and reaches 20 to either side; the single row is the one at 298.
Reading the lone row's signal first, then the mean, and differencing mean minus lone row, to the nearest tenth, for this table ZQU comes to 0.1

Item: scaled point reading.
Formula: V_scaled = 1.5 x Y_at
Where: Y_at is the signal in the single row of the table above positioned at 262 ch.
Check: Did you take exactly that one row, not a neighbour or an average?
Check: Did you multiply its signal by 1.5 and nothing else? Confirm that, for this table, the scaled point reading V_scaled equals 9.5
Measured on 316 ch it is 9.3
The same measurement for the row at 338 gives 9.9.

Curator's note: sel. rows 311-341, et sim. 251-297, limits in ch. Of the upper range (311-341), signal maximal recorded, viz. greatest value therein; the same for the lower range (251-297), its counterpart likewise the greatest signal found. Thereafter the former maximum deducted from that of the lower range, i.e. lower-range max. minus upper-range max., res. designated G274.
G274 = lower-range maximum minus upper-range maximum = -0.24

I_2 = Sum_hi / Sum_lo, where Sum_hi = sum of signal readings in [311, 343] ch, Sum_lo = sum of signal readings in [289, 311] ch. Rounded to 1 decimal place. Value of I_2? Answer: 1.5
